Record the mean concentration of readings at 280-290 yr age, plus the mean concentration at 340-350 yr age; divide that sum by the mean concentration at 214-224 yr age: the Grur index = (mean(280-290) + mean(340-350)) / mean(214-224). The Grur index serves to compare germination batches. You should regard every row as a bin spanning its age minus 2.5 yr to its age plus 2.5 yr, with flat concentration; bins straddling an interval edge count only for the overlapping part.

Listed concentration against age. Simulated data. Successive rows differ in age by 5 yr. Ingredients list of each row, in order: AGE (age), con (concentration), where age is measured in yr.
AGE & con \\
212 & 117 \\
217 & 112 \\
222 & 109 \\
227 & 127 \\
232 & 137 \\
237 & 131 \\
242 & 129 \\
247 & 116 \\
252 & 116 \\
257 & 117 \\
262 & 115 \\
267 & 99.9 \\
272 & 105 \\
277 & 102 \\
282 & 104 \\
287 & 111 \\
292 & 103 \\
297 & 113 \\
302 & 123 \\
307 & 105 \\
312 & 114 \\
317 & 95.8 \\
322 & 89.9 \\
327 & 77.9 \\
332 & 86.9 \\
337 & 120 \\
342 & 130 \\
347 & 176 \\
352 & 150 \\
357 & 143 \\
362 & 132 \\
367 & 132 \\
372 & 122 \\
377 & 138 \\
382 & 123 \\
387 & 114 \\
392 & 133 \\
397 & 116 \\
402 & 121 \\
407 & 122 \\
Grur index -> 2.36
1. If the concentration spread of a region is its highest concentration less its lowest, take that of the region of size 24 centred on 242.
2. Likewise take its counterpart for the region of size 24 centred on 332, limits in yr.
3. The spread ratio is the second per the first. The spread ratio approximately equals 2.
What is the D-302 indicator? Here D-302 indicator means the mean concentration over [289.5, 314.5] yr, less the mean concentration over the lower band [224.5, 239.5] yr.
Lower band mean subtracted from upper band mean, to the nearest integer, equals -20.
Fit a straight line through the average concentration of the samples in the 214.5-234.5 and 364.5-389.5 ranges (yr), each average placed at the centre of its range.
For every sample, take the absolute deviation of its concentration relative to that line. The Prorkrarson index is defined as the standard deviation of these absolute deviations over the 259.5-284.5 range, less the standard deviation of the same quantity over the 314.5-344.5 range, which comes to -11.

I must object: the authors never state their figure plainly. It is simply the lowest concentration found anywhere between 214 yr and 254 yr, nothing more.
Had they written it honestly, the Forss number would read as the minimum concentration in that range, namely 109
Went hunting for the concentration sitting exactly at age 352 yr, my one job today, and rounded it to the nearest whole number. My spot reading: 150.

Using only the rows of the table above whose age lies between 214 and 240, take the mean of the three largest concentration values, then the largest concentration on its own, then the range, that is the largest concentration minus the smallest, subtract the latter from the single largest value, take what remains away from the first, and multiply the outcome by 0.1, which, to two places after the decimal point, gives 2.27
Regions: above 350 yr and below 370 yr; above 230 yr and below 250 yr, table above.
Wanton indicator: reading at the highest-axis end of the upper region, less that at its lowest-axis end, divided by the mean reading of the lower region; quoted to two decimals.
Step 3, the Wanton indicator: -0.14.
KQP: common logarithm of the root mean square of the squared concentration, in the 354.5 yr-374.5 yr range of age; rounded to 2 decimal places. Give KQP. 4.25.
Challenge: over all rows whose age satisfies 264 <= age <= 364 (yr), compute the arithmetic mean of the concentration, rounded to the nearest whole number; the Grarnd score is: 114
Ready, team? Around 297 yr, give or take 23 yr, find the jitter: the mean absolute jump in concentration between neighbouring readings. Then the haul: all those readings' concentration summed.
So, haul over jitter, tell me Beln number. 94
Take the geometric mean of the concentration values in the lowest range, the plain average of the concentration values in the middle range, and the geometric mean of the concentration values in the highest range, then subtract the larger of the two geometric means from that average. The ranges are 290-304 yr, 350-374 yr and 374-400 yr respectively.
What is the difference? 11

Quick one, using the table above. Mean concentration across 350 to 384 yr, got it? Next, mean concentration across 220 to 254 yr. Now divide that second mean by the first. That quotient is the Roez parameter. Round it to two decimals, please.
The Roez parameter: 0.92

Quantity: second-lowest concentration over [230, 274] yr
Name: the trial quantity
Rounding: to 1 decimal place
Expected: 105.0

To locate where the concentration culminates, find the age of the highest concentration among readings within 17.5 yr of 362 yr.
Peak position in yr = 347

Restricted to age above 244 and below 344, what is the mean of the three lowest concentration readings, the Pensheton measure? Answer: 85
